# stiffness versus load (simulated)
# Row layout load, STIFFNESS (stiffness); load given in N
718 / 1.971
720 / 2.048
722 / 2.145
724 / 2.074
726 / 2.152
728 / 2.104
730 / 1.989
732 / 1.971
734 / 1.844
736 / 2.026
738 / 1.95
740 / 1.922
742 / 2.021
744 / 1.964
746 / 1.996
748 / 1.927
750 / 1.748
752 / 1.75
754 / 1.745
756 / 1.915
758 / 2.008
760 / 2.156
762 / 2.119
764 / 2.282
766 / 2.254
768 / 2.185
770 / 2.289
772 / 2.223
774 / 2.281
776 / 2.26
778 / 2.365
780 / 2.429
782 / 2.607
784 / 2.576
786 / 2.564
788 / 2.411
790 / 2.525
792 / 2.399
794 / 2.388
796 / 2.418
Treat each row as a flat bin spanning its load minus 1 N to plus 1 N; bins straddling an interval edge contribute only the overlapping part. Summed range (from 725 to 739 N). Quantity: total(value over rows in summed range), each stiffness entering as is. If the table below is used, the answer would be 14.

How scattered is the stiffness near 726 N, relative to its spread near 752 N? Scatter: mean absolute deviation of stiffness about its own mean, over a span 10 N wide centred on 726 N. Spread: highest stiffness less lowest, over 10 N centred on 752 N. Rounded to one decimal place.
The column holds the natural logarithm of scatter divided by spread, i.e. -1.3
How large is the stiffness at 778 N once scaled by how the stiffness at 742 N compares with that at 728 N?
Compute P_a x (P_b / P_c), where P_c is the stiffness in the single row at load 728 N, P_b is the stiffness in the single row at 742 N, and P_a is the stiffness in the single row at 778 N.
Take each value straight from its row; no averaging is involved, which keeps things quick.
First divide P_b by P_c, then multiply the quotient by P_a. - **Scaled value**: 2.3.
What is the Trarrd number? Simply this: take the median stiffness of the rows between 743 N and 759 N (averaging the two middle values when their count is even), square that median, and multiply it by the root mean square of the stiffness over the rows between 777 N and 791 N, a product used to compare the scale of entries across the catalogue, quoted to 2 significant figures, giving 9.2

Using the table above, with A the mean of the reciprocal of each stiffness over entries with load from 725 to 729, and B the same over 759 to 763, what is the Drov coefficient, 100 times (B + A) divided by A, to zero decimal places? 200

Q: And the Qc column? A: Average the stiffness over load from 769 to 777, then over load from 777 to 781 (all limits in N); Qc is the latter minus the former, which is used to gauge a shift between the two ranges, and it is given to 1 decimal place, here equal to 0.1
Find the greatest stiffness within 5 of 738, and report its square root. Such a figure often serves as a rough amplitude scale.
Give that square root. 1.42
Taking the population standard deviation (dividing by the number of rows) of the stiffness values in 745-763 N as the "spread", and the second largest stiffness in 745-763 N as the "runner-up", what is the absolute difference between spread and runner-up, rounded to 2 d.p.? 1.97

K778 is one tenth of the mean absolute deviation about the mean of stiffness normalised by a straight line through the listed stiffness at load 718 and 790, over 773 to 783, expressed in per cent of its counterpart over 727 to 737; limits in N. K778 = 10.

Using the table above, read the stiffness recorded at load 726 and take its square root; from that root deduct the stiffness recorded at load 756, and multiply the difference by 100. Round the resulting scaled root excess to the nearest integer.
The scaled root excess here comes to -45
